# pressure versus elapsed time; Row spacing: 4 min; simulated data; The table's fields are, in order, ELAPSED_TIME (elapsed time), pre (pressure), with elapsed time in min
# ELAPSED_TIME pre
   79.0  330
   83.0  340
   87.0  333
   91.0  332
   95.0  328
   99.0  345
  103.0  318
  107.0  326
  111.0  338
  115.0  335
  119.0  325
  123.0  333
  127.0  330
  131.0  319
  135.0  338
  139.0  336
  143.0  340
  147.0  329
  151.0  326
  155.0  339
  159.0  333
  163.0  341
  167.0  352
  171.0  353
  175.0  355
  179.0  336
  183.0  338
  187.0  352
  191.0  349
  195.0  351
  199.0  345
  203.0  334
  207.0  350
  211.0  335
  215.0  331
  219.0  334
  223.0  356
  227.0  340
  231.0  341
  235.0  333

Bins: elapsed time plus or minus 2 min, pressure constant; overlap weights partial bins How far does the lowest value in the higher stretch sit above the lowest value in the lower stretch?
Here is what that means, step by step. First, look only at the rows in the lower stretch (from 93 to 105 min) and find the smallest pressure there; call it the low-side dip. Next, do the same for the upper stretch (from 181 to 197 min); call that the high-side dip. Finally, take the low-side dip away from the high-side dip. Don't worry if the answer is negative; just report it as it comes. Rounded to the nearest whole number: 20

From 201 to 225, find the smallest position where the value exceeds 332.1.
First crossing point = 203.0 min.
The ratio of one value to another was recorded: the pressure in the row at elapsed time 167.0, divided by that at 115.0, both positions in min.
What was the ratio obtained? 1.05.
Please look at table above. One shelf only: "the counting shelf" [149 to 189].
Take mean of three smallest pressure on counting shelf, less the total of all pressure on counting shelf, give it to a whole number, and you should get -3093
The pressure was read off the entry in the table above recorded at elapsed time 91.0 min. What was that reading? 332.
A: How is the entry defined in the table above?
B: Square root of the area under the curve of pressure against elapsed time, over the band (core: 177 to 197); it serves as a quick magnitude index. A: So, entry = 83.1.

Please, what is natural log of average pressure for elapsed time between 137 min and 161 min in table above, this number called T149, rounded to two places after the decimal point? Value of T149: 5.81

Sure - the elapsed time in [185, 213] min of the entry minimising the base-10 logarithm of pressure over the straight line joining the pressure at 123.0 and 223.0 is 211.0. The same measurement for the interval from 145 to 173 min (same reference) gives 151.0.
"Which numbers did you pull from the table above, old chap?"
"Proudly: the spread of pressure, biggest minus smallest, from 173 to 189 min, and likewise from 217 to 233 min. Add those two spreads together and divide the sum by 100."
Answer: 0.41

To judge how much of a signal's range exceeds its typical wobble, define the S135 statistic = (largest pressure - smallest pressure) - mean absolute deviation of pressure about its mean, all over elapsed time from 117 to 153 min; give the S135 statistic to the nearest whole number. 16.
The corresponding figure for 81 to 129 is 22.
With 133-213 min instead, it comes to 22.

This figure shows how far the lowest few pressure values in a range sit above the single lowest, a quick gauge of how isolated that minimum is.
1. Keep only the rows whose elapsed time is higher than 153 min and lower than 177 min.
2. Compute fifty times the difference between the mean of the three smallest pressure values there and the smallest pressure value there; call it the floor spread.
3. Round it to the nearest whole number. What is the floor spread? 233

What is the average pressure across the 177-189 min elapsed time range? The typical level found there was 342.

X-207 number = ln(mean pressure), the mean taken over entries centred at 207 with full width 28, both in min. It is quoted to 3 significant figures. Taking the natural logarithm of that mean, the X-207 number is 5.83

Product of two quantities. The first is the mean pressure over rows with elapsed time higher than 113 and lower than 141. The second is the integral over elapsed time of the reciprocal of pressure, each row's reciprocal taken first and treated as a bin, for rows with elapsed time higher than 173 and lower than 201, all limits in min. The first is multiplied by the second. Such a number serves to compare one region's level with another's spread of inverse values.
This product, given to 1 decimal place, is 26.7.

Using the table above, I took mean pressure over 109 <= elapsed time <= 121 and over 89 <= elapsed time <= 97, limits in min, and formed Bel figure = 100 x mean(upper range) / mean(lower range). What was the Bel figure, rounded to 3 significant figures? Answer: 101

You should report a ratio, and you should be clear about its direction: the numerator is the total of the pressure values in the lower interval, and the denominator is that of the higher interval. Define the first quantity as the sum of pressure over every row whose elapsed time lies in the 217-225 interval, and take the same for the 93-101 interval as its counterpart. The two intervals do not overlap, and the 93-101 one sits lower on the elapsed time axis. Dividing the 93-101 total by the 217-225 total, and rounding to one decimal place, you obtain 1.0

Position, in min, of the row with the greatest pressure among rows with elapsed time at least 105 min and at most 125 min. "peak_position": 111.0 min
